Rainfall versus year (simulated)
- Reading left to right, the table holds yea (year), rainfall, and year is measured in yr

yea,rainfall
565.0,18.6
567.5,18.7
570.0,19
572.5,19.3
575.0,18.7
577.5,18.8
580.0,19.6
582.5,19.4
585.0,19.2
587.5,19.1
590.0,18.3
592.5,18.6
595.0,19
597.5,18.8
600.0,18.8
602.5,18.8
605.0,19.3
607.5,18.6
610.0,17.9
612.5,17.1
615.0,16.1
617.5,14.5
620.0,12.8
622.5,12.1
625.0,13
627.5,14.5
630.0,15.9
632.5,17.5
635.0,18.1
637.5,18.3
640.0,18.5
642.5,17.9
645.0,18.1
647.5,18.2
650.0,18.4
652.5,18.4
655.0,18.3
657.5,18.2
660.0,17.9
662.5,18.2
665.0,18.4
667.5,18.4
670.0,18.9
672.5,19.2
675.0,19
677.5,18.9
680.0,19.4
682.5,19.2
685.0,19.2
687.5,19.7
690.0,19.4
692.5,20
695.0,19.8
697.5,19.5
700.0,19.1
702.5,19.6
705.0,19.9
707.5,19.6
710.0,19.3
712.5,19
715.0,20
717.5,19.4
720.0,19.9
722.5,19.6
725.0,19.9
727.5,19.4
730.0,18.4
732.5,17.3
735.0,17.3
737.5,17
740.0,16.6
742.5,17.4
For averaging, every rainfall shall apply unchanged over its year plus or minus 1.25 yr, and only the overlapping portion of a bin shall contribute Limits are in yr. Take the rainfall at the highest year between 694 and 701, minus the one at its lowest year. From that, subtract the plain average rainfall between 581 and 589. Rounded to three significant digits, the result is -19.9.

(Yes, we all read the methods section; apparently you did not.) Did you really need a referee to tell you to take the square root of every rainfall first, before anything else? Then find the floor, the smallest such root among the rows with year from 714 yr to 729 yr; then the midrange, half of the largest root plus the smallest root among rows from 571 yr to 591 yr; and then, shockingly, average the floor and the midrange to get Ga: 4.38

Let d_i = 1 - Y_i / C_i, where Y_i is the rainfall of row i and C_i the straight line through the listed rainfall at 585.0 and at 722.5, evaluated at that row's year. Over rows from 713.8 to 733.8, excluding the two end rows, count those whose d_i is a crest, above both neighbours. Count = 2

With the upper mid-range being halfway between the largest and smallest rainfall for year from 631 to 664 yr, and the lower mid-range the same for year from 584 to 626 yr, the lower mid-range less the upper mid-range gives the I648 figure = -2.3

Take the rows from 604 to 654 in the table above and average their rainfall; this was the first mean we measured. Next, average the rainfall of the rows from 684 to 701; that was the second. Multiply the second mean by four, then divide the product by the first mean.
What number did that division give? 4.66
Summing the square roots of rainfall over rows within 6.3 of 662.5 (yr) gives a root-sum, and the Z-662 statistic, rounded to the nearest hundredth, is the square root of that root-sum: 4.62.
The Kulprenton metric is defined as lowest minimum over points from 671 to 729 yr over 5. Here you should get 3.78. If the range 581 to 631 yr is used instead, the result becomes 2.42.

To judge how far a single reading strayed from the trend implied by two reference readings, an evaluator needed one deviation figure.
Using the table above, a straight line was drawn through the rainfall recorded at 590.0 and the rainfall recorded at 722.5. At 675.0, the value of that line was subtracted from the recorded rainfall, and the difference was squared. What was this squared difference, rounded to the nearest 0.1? 0.0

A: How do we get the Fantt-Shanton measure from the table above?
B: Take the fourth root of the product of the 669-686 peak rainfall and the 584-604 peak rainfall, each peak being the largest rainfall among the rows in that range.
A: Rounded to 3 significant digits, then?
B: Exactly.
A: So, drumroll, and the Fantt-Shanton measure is 4.39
